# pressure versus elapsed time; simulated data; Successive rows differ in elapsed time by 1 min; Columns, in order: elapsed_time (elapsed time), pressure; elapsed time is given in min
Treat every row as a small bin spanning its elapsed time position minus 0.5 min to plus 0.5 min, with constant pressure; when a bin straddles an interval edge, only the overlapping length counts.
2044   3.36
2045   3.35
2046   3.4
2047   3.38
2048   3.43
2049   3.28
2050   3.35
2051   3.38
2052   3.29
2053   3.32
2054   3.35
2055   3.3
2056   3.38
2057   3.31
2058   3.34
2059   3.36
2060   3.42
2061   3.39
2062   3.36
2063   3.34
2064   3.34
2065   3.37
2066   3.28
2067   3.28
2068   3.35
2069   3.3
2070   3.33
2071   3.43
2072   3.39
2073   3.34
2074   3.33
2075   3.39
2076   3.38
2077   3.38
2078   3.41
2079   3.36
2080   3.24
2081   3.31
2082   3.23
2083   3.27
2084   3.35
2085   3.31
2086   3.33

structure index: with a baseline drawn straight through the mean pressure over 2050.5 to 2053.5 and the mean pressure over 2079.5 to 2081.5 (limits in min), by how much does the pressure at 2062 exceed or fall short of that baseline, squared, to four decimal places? 0.0024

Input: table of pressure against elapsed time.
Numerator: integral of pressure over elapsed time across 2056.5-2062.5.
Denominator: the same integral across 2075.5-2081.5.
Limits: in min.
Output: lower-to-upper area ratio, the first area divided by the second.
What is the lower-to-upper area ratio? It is 1.00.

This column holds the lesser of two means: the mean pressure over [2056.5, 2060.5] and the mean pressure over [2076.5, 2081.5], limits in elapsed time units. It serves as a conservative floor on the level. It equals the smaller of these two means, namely 3.34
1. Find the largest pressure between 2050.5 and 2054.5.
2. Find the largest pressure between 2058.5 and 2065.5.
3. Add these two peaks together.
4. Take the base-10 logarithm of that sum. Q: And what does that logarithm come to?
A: 0.833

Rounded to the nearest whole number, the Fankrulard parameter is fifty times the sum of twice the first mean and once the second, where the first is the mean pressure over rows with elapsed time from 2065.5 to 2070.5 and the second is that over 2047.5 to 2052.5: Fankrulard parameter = 498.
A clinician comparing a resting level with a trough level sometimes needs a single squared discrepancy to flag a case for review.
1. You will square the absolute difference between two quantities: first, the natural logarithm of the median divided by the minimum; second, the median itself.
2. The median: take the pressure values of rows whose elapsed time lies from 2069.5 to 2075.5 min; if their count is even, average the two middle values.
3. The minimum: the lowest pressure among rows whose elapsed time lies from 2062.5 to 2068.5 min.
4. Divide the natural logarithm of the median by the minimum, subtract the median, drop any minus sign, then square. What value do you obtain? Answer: 8.97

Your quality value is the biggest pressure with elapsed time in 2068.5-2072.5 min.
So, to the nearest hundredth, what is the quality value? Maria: 3.43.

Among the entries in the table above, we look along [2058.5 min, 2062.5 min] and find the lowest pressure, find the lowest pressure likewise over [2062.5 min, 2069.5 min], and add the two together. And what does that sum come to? 6.64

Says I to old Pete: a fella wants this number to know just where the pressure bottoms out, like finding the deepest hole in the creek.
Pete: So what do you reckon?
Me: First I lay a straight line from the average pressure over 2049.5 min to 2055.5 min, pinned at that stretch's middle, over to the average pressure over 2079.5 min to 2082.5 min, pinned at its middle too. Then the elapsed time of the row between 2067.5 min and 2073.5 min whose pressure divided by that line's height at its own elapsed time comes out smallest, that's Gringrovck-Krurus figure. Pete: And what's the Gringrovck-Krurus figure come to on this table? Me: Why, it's 2069 min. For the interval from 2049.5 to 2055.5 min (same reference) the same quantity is 2052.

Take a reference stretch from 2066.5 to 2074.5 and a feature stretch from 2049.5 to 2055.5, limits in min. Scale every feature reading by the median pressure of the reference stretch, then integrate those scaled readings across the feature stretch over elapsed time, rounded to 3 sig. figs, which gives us 5.99 min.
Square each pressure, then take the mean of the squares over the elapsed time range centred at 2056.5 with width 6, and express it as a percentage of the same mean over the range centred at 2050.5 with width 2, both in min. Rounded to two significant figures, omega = 99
